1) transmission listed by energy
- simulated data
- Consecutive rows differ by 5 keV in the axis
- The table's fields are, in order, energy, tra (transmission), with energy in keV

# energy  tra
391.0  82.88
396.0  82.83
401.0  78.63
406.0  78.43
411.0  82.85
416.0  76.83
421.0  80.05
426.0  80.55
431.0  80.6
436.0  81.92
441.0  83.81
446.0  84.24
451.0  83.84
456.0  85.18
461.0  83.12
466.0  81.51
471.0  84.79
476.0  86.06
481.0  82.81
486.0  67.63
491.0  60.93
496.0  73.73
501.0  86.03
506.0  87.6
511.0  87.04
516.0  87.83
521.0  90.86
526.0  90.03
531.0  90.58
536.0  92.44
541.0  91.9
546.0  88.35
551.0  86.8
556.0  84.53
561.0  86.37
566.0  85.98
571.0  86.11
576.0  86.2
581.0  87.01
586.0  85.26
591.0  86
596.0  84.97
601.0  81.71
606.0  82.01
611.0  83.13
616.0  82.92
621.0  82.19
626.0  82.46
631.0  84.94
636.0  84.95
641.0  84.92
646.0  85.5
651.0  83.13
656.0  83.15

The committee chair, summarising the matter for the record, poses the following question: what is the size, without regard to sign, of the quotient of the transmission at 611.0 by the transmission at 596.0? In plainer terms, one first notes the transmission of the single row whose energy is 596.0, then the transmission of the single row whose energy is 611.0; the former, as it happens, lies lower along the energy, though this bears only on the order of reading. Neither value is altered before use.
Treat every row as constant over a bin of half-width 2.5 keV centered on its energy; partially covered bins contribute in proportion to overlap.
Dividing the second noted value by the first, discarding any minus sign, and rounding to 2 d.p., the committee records 0.98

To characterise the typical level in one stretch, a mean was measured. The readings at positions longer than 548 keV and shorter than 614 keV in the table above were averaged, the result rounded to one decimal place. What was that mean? 85.1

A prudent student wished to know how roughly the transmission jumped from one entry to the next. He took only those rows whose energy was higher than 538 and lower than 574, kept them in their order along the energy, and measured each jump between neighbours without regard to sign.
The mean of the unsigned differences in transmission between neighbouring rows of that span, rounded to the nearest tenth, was 1.6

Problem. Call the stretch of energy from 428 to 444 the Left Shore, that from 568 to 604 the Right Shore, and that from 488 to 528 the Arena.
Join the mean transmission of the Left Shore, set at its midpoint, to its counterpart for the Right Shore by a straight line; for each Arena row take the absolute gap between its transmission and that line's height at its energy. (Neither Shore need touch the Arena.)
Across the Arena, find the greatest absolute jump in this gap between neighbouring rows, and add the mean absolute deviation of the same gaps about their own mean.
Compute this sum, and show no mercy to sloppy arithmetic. 17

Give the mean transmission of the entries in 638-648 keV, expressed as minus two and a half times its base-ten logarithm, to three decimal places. -4.826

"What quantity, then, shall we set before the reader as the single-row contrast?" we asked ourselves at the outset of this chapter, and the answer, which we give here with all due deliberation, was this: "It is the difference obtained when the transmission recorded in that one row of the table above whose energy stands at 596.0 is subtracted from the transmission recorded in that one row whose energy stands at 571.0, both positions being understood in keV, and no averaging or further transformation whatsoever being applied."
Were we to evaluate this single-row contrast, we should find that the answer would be 1.1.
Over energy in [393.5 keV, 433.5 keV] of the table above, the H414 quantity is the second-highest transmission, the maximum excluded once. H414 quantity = 82.83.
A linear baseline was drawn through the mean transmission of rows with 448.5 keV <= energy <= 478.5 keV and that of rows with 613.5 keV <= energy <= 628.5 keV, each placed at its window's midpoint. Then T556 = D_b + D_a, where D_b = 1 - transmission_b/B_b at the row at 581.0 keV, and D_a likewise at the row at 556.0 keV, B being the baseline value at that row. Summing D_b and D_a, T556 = -0.066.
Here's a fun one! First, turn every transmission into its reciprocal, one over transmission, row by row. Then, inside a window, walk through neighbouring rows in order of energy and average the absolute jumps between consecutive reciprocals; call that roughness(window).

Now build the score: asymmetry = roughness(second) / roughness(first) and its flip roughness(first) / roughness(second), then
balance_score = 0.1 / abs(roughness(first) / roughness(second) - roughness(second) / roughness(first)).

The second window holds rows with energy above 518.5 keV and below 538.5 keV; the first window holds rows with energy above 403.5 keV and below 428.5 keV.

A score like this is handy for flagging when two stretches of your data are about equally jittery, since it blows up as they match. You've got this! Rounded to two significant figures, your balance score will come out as 0.025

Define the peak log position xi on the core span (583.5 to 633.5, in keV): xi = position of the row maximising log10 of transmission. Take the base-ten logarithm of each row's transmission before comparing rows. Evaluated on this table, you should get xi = 591.0 keV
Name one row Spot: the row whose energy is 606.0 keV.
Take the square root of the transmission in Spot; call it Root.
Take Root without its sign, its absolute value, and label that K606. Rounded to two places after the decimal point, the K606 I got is 9.06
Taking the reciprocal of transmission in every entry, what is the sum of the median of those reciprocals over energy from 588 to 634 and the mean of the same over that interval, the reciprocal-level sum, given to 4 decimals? 0.0241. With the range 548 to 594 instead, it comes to 0.0232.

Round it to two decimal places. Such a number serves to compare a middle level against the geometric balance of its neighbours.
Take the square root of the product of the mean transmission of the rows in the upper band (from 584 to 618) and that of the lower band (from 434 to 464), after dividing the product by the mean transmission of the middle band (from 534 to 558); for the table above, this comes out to 8.88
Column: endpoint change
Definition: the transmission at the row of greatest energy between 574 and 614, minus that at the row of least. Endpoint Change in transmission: -3.1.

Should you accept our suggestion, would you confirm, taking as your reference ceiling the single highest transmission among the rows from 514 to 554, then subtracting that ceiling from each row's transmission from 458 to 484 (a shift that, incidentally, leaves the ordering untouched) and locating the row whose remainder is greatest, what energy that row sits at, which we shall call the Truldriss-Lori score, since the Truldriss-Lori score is 476.0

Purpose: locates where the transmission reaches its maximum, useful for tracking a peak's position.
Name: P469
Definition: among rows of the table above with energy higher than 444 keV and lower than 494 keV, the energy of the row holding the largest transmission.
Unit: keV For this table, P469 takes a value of 476.0 keV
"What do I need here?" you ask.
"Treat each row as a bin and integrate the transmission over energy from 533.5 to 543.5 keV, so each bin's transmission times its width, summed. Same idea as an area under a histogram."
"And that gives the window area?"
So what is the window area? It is 922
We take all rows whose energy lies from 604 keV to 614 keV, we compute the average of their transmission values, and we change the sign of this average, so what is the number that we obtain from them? -83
